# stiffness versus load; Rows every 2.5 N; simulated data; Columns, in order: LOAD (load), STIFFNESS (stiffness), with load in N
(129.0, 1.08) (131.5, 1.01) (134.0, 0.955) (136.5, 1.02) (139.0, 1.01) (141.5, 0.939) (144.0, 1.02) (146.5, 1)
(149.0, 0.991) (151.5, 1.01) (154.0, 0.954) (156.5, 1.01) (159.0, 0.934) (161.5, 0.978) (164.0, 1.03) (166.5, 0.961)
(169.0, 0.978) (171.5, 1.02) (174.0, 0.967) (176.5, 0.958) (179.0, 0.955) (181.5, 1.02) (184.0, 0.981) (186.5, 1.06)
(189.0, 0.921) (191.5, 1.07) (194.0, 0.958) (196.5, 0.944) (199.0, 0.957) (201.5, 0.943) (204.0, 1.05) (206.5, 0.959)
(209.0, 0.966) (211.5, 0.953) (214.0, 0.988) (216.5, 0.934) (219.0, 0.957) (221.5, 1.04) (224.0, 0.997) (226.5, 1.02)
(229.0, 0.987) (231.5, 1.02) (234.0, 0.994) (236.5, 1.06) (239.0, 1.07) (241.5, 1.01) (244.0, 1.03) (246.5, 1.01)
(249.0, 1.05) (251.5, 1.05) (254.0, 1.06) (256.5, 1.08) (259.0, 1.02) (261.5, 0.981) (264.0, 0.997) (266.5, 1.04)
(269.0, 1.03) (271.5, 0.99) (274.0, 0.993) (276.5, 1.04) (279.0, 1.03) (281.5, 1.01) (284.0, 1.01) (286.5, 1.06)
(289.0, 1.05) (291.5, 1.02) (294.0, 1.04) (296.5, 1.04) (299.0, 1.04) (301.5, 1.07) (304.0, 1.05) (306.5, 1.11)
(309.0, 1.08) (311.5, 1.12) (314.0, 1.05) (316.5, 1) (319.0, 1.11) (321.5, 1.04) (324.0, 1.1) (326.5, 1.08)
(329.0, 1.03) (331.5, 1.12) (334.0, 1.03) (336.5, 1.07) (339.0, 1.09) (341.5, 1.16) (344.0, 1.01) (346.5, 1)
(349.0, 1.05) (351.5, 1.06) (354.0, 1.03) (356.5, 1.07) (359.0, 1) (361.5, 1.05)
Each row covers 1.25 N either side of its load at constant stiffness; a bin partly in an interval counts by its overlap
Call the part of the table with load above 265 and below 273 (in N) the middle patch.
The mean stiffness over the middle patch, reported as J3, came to 1.02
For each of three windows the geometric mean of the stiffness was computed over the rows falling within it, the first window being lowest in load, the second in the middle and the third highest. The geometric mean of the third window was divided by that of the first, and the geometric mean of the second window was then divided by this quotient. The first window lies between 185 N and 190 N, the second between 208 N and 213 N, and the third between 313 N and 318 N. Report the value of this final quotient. 0.93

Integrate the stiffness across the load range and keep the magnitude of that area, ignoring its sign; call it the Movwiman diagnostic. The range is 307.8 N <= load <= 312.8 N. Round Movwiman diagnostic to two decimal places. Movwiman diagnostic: 5.50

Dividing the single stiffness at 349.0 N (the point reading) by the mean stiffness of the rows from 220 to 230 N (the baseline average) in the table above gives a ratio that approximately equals 1.04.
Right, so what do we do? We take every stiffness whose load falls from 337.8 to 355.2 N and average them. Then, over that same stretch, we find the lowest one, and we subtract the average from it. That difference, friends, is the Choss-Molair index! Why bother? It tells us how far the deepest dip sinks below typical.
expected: -0.057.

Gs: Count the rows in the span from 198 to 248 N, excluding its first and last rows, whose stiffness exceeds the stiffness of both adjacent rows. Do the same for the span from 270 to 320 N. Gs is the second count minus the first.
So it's -3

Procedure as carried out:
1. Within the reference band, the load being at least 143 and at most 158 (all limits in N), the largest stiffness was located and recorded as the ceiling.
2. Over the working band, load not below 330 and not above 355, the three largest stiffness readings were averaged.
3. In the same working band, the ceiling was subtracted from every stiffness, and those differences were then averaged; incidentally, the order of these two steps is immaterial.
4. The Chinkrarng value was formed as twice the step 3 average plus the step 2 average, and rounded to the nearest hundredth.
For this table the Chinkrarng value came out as 1.21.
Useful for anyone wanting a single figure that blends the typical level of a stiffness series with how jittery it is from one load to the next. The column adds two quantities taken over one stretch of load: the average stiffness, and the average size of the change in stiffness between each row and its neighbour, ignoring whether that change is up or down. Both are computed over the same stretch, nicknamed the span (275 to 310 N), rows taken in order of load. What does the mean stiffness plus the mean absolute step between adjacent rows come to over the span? 1.07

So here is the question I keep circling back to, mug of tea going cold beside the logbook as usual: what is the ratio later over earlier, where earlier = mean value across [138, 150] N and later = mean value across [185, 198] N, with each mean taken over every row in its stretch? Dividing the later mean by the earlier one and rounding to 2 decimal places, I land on 1.00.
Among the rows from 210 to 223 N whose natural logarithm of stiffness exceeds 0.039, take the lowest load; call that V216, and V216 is 221.5 N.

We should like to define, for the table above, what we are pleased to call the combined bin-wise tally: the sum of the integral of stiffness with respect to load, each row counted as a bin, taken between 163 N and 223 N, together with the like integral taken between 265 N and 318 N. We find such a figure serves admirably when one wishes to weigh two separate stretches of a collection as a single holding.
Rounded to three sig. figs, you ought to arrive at 114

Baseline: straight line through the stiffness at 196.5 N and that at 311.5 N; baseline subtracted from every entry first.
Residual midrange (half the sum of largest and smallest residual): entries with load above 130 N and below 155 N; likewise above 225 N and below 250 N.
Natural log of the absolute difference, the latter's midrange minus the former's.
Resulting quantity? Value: -2.3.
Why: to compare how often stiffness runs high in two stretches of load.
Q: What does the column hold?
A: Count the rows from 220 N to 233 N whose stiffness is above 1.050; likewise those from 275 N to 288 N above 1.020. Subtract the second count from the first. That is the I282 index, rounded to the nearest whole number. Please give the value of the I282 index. -3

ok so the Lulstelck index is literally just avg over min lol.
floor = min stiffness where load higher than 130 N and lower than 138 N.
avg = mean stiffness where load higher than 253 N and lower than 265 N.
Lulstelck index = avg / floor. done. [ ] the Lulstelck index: 1.076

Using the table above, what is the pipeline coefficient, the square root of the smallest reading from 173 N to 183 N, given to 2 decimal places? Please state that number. 0.98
